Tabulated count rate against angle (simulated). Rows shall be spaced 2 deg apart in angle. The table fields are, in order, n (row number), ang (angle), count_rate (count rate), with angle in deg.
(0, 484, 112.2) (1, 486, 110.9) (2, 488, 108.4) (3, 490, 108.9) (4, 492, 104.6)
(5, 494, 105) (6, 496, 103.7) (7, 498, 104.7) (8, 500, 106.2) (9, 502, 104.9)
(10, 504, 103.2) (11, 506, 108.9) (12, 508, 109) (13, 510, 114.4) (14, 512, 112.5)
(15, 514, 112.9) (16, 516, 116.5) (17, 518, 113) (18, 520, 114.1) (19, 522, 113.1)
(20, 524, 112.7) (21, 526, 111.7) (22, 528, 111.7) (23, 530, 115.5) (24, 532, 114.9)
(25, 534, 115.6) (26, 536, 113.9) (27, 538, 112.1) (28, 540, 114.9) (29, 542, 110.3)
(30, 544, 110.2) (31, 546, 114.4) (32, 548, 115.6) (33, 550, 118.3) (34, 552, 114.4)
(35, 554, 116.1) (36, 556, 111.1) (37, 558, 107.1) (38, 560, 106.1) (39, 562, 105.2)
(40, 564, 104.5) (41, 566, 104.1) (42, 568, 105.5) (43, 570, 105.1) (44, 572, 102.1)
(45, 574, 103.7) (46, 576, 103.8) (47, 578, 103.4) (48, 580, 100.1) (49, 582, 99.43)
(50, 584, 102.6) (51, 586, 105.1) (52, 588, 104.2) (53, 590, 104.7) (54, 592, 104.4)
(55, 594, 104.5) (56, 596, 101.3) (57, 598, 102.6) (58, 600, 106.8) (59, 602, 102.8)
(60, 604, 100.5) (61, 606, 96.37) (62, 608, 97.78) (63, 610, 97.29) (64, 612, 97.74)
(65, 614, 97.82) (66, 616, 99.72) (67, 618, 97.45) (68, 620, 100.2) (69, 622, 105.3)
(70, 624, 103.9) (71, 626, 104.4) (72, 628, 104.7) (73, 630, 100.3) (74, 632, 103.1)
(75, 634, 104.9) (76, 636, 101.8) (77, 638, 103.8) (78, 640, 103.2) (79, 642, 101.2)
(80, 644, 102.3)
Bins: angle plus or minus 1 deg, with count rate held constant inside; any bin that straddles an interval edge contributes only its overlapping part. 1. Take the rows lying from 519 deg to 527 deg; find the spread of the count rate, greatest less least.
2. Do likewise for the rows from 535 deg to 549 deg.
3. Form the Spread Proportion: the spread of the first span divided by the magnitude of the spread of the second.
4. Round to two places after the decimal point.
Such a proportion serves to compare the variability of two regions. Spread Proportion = 0.44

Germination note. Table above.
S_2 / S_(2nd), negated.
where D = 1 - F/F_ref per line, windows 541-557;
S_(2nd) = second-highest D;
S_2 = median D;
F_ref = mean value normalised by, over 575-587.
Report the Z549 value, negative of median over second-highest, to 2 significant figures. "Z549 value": -1.5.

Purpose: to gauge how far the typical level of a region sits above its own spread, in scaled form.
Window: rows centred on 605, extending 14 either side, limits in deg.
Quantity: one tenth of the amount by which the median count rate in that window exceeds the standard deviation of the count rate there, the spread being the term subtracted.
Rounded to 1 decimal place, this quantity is 9.7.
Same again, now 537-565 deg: 10.7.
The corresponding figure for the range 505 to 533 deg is 11.1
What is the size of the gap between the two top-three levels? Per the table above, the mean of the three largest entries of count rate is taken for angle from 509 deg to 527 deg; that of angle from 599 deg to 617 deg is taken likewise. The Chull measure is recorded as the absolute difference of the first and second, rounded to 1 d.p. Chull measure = 11.6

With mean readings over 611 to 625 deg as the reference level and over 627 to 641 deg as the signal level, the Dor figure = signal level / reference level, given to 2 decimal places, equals 1.03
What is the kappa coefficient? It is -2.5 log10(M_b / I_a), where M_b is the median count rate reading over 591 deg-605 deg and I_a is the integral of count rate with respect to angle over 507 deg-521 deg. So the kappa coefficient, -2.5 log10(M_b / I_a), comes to 2.97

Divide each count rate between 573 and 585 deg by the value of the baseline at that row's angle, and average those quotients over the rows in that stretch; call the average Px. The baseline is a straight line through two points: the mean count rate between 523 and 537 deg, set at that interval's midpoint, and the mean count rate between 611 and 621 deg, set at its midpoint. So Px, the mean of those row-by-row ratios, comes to 0.97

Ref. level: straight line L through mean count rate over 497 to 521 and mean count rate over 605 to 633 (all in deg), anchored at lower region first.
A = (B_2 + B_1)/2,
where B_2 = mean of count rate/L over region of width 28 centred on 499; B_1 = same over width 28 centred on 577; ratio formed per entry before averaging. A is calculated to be 0.98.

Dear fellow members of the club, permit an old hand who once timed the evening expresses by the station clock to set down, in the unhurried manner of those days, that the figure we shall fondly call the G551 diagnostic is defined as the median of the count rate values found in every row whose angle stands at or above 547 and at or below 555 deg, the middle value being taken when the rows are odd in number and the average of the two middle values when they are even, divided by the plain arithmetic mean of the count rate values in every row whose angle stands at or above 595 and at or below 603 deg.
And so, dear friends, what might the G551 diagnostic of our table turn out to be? 1.12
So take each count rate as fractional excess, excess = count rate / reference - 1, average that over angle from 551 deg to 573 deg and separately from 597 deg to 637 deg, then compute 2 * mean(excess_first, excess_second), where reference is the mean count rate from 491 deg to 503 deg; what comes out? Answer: -0.01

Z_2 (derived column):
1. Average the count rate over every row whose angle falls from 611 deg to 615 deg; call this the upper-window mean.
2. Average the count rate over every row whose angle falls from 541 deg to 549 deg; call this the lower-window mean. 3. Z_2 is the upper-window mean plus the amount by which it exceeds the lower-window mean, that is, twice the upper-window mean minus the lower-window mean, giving 83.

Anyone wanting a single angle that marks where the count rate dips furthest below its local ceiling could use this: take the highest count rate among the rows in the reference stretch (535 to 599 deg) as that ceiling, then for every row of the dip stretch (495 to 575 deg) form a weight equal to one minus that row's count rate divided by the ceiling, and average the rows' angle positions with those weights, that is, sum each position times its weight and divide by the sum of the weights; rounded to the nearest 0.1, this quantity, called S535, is 536.9 deg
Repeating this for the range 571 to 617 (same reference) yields 595.3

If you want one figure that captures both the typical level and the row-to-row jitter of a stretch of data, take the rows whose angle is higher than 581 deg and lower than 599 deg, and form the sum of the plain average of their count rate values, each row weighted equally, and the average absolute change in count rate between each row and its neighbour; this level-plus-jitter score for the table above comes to 105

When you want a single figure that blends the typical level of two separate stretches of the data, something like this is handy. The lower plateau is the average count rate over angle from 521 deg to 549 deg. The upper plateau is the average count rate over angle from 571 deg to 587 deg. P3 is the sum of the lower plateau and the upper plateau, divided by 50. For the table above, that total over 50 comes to 4.32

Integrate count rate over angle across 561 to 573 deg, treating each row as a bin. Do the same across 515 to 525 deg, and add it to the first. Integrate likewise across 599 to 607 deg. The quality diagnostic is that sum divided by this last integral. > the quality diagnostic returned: 2.9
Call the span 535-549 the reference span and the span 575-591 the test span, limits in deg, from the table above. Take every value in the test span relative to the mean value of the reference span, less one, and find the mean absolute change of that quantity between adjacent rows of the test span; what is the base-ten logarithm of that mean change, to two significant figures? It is -1.8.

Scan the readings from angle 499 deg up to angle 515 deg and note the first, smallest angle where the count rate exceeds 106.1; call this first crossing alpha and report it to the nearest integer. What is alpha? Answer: 500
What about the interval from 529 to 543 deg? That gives 530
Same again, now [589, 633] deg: 600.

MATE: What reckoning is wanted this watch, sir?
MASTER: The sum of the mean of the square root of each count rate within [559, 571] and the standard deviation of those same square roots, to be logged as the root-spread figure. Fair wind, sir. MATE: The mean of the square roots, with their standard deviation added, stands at 10.3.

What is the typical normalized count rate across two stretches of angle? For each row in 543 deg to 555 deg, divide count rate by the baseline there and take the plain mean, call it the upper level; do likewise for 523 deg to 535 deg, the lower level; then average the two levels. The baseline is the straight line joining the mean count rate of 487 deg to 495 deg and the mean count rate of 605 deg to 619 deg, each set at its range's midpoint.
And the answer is 1.11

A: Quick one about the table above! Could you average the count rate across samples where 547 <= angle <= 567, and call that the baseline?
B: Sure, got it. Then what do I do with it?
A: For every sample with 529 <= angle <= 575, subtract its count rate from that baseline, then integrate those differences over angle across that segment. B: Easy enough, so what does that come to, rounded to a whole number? -10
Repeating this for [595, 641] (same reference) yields 404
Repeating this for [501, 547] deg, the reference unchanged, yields -89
